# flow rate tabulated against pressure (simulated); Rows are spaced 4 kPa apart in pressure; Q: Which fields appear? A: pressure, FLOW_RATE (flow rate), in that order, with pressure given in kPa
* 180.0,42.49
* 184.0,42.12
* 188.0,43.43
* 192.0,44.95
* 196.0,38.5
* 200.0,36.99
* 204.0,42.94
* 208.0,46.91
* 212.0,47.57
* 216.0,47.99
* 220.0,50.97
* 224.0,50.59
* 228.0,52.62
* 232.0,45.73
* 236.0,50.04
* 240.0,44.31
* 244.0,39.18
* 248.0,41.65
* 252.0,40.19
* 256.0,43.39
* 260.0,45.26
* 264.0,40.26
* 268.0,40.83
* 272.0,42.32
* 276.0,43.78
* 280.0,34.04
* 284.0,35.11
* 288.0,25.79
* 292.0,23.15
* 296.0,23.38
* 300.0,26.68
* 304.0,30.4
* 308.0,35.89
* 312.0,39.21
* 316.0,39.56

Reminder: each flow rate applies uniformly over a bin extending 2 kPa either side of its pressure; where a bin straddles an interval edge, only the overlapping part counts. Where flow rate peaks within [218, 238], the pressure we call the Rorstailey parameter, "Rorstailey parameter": 228.0 kPa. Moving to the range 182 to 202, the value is 192.0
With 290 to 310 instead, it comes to 308.0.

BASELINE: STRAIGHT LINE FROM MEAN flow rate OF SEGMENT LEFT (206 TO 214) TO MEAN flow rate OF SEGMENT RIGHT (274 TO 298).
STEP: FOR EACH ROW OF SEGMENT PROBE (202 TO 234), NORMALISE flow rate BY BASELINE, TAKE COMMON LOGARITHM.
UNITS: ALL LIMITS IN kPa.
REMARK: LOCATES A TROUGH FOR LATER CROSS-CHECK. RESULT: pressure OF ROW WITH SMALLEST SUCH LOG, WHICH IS 204.0 kPa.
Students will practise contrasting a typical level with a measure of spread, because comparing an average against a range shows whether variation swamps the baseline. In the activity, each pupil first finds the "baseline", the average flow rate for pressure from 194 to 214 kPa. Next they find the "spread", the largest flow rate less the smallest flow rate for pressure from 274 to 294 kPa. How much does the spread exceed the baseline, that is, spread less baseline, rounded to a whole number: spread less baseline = -22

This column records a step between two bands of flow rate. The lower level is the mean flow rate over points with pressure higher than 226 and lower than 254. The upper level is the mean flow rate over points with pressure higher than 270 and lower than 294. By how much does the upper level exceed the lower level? -10.8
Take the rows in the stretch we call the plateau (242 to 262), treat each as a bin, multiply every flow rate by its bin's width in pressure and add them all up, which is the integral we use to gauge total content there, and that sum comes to 839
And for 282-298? 430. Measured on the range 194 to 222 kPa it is 1247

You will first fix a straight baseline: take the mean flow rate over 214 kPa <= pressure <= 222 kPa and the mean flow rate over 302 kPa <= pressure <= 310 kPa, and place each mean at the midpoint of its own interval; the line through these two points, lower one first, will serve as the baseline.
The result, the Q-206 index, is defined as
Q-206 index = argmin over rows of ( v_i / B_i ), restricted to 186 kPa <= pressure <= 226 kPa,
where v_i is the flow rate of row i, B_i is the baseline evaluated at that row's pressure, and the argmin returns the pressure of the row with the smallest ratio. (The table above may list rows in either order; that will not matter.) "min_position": 200.0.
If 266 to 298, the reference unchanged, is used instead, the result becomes 292.0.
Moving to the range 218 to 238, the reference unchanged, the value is 232.0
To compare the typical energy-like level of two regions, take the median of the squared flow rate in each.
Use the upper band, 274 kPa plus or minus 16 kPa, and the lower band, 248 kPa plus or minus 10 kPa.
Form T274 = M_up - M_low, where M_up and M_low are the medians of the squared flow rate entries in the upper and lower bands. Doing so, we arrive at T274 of -91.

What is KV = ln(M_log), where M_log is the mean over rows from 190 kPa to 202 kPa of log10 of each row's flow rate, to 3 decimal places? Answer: 0.471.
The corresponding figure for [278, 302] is 0.366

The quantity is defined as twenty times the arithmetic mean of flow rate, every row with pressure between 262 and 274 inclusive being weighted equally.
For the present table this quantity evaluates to 823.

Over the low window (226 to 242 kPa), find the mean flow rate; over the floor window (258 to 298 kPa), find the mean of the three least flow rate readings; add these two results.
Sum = 72.3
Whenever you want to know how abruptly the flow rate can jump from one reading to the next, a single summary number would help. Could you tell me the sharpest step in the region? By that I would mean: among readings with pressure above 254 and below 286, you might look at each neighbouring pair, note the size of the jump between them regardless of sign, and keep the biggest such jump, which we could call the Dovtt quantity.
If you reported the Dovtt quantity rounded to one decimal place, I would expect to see 9.7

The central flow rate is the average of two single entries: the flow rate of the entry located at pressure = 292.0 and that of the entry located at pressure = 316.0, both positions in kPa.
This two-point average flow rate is 31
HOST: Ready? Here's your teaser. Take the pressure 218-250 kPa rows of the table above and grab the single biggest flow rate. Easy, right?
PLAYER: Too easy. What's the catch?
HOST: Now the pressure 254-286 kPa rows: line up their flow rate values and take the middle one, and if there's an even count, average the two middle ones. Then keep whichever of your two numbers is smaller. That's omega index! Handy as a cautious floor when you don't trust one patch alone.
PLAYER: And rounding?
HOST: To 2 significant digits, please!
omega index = 42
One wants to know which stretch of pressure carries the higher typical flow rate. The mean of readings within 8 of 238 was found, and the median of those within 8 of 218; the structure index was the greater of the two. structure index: 49.3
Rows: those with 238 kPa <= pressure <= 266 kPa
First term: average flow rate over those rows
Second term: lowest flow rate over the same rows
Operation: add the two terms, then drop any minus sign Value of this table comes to 81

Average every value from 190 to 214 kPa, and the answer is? 43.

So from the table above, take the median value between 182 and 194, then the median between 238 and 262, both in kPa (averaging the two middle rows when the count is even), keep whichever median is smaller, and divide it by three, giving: 14.2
